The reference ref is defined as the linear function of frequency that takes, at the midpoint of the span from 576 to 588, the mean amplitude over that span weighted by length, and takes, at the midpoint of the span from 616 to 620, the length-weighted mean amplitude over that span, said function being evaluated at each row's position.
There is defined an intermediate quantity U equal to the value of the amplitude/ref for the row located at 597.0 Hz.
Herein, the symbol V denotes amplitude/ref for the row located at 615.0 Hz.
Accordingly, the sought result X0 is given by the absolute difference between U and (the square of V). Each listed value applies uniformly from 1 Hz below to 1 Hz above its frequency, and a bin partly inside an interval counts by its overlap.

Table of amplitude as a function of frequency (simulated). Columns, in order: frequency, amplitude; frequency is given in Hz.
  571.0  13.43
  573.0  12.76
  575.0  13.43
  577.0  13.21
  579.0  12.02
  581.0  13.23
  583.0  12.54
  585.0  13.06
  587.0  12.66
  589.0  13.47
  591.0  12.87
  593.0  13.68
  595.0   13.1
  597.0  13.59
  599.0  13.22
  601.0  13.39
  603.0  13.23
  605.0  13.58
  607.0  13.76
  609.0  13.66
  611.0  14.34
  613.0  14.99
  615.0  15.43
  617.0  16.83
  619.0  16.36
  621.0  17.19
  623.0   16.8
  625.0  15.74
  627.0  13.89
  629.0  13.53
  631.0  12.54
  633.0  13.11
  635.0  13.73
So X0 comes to 0.05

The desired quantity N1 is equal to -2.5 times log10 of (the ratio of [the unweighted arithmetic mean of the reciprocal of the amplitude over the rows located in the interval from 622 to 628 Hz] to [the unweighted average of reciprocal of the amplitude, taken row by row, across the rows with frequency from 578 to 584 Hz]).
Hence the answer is 0.22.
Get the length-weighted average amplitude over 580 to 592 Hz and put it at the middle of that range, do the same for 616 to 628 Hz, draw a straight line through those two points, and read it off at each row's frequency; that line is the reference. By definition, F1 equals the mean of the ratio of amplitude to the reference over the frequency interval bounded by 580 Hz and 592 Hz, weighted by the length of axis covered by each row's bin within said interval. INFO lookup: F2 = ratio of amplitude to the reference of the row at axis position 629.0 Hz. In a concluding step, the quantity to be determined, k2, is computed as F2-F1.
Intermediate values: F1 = 1.00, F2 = 0.81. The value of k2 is -0.19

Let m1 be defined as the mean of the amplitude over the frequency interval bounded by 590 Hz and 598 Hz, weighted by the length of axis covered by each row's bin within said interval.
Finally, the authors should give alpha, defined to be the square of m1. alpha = 177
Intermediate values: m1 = 13.3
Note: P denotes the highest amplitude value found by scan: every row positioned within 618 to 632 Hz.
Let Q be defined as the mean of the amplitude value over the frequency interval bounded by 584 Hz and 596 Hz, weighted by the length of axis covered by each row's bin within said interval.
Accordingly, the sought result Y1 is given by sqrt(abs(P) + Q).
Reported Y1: 5.51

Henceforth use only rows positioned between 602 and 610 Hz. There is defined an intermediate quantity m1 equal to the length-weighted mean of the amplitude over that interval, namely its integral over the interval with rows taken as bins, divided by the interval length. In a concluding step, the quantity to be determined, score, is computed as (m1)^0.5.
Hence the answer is 3.68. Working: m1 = 13.6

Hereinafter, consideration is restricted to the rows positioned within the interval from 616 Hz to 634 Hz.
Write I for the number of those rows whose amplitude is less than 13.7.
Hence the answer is 3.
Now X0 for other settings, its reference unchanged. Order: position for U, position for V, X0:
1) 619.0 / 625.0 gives 0.16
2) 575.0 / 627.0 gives 0.49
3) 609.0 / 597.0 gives 0.02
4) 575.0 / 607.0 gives 0.32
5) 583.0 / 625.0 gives 0.15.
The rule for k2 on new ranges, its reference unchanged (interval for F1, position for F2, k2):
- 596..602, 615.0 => 0.04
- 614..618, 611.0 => -0.09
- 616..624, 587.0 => -0.08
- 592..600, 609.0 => -0.06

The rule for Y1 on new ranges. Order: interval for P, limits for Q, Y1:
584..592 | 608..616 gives 5.30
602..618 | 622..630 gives 5.64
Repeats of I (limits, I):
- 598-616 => 5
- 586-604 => 9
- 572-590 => 9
